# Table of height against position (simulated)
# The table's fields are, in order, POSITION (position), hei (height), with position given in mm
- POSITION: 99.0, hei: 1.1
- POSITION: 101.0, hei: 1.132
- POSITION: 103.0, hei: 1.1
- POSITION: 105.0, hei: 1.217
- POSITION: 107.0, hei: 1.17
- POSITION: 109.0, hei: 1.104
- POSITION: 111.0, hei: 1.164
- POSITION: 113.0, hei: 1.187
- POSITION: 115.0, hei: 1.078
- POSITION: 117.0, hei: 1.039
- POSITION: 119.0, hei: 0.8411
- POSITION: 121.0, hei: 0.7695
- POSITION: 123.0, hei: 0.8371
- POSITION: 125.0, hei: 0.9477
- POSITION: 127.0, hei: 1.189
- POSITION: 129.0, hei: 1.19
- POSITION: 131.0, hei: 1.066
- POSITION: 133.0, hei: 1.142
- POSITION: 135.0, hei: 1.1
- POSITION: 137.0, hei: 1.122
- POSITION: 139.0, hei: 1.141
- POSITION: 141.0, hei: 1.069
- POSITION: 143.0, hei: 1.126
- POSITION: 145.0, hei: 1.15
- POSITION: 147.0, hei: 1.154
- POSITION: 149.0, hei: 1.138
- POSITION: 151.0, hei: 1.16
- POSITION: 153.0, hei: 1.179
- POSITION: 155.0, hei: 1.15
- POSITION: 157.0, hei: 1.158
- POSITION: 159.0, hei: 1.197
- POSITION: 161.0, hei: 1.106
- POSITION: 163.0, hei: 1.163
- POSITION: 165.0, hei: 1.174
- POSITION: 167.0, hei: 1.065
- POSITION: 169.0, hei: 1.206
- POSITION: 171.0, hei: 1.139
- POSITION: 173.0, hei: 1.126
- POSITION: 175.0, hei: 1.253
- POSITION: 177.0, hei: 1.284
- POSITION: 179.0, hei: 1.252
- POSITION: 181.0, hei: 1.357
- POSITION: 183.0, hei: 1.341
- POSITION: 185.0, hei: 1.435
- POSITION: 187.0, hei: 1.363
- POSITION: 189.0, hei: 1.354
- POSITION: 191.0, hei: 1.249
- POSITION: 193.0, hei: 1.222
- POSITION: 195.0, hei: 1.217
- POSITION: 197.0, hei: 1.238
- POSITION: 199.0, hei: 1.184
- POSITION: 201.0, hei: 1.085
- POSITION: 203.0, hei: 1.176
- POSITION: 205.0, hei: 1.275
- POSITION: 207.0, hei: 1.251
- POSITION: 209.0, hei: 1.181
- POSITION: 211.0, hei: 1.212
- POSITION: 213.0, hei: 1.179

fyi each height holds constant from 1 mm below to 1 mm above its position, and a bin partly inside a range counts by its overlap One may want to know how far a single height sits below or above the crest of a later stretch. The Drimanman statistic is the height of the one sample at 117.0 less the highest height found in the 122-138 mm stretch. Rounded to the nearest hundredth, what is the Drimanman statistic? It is -0.15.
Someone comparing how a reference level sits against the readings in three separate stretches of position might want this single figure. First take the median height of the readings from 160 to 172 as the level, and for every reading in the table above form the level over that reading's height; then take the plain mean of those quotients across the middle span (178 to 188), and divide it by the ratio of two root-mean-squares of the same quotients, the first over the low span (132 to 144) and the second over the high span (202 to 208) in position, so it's 0.77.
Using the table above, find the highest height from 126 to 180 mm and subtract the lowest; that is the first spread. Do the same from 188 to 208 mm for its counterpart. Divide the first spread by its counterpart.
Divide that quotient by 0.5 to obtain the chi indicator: 1.6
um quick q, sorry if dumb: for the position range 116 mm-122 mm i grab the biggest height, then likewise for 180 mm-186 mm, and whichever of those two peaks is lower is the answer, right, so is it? 1.04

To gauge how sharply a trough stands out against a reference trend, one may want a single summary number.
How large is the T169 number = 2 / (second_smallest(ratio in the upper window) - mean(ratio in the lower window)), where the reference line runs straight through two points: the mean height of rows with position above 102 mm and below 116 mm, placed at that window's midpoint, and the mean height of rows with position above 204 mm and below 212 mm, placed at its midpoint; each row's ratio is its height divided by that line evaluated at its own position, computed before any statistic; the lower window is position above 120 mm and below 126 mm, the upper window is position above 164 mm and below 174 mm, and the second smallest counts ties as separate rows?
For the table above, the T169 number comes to 10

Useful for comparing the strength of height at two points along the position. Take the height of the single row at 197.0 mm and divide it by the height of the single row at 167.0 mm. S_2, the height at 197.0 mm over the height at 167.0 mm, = 1.16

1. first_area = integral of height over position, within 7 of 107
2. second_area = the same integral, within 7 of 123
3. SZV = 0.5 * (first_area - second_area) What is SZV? 1.3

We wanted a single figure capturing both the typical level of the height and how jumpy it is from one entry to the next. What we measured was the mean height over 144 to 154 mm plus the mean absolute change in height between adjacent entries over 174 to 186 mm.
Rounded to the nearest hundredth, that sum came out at 1.21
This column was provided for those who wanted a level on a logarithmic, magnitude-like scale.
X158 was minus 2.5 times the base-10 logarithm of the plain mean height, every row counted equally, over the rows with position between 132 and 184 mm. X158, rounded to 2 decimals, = -0.17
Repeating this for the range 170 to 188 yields -0.27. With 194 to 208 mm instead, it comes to -0.20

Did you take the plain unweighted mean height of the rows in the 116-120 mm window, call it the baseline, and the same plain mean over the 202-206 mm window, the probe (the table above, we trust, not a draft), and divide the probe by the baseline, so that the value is 1.30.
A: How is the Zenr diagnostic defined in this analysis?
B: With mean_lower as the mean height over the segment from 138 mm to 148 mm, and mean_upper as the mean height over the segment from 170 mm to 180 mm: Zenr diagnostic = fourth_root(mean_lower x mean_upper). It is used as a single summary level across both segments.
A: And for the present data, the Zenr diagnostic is 1.081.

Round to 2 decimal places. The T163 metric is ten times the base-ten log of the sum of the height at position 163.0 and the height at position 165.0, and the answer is 3.69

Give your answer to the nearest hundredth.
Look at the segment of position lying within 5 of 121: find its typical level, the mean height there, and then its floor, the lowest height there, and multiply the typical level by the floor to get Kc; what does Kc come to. 0.68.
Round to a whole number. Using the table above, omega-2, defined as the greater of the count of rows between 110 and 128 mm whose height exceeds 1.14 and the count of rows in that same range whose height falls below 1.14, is 6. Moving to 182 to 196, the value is 7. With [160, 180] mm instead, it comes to 6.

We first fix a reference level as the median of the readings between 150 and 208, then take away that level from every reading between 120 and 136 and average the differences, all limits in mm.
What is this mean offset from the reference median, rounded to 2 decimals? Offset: -0.18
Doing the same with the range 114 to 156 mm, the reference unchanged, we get -0.13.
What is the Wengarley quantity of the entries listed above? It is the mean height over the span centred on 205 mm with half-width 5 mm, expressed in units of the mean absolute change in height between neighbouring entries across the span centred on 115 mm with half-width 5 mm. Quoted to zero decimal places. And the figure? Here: 13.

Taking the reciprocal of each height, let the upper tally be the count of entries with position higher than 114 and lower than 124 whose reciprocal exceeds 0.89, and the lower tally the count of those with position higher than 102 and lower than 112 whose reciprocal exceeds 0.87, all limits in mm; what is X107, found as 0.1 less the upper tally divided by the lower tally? -2.4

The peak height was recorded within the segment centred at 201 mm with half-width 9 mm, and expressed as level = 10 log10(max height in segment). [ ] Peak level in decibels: 1.1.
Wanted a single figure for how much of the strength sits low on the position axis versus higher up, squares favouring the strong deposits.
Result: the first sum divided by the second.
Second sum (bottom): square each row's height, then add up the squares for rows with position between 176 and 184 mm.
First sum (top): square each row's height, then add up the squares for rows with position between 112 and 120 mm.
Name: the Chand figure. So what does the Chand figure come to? 0.64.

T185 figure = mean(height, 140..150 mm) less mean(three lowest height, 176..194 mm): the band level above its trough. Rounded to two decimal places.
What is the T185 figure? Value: -0.11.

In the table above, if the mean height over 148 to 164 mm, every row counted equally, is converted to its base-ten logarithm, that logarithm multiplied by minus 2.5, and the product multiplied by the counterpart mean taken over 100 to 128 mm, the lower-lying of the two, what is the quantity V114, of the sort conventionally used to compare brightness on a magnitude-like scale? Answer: -0.166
